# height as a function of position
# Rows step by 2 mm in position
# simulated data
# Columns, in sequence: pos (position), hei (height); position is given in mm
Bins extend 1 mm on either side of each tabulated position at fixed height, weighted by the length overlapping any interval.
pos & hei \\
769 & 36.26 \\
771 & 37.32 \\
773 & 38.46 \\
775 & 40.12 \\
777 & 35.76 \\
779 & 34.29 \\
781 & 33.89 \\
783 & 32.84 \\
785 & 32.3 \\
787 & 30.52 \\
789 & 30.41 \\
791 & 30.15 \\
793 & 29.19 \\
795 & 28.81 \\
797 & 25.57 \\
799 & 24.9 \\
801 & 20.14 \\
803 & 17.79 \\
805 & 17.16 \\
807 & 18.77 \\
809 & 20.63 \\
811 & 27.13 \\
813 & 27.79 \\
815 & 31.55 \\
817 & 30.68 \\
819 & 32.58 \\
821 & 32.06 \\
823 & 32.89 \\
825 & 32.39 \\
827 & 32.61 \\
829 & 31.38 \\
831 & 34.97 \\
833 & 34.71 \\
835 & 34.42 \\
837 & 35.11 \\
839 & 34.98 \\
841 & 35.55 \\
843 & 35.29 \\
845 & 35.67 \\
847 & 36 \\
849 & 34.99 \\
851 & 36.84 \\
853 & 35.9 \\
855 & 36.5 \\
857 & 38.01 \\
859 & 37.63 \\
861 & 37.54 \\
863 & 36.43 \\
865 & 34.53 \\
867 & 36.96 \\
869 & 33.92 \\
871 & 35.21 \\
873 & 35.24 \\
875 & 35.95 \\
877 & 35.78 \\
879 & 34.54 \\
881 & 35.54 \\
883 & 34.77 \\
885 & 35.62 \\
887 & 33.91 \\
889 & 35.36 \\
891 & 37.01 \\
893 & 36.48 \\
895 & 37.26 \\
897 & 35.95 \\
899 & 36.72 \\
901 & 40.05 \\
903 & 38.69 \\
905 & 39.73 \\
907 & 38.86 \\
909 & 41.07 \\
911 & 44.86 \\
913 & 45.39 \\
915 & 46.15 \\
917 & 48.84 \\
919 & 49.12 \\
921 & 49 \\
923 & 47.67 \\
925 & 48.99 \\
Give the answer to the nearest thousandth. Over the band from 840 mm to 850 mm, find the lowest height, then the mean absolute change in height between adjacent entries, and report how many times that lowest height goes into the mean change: 0.014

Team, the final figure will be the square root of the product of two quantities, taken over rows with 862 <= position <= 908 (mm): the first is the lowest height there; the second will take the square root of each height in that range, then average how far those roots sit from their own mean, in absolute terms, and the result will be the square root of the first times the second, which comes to 1.9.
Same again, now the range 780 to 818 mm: 2.8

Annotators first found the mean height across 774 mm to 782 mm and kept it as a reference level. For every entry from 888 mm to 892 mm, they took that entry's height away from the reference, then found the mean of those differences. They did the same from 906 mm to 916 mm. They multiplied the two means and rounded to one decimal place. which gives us 1.2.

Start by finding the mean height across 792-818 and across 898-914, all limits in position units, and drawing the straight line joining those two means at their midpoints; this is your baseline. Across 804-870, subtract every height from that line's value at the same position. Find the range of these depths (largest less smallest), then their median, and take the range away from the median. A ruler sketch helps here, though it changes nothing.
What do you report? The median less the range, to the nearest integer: -18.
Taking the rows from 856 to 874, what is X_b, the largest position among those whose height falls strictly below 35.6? 873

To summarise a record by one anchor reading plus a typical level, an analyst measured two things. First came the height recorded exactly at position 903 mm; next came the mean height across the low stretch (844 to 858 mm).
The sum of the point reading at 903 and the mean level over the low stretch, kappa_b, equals 75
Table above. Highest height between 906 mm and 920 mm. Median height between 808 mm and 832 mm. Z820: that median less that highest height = -17.3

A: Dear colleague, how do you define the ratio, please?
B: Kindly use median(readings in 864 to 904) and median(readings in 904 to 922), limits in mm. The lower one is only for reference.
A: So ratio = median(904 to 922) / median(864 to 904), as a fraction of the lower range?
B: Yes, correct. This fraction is 1.3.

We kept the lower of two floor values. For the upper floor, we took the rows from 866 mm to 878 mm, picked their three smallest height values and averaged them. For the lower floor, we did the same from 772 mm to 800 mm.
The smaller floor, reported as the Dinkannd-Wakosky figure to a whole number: 26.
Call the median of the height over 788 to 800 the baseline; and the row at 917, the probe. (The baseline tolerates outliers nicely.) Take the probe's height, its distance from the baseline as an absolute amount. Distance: 20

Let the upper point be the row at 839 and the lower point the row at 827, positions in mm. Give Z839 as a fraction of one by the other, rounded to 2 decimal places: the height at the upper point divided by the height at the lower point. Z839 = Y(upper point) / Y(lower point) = 1.07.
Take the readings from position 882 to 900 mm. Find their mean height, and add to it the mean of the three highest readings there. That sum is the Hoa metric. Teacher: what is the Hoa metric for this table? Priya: 72.9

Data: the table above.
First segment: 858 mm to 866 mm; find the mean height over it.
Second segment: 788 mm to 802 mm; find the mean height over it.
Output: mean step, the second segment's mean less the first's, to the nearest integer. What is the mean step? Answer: -10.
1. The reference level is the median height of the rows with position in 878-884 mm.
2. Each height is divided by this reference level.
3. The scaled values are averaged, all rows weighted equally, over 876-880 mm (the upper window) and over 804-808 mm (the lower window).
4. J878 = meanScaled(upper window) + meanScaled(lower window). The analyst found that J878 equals 1.5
